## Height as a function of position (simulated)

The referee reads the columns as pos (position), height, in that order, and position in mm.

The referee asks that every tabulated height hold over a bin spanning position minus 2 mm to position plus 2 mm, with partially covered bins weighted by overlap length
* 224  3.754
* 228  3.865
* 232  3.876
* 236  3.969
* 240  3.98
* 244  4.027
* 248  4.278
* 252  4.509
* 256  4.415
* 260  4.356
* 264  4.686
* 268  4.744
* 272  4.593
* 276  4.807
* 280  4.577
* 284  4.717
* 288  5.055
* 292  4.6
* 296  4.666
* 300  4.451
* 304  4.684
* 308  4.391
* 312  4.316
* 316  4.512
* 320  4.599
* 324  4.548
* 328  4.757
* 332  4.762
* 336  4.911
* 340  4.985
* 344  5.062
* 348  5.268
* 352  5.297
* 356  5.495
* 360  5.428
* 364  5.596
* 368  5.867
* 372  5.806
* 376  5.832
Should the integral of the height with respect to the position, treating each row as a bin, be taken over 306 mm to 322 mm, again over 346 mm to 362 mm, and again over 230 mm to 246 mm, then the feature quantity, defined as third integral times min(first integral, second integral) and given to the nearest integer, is 4519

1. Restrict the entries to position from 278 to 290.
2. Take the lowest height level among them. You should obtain 4.577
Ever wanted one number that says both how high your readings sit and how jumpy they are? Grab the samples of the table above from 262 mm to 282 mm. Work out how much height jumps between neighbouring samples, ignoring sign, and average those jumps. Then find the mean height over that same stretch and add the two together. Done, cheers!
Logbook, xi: 4.84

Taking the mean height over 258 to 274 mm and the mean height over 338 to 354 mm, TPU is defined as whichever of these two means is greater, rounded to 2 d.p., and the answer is 5.15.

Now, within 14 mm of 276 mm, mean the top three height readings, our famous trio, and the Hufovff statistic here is 4.87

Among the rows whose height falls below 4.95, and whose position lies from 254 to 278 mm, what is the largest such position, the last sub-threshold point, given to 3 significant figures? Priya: 276 mm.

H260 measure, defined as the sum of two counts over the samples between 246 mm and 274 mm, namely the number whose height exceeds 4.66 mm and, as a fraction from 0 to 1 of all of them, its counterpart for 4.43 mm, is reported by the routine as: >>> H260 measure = 2.6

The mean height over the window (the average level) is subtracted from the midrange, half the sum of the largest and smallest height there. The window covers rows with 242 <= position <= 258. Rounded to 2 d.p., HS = -0.04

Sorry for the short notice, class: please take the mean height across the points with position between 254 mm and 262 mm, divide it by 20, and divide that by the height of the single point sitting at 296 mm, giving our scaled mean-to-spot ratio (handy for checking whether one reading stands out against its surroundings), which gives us 0.047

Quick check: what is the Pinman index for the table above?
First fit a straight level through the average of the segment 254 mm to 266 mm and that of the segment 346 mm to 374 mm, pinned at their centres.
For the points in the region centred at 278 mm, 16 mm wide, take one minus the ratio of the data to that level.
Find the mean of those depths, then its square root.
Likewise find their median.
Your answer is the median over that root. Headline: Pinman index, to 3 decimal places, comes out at 0.284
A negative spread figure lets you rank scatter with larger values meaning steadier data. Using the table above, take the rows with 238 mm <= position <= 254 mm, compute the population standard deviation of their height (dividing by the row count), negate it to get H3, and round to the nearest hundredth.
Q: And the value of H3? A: -0.21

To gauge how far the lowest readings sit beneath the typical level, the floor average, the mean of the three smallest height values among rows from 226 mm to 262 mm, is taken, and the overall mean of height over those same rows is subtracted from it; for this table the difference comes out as -0.24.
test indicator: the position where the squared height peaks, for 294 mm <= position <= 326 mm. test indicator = 304 mm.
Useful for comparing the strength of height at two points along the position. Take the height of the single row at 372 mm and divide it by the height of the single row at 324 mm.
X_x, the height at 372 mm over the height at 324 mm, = 1.28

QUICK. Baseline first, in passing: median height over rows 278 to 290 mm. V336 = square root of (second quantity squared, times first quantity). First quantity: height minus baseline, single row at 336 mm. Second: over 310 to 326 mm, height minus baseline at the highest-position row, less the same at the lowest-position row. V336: 0.1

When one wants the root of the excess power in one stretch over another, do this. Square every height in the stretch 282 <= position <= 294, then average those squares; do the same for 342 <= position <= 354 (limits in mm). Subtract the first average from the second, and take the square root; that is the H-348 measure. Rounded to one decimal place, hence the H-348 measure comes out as 2.0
